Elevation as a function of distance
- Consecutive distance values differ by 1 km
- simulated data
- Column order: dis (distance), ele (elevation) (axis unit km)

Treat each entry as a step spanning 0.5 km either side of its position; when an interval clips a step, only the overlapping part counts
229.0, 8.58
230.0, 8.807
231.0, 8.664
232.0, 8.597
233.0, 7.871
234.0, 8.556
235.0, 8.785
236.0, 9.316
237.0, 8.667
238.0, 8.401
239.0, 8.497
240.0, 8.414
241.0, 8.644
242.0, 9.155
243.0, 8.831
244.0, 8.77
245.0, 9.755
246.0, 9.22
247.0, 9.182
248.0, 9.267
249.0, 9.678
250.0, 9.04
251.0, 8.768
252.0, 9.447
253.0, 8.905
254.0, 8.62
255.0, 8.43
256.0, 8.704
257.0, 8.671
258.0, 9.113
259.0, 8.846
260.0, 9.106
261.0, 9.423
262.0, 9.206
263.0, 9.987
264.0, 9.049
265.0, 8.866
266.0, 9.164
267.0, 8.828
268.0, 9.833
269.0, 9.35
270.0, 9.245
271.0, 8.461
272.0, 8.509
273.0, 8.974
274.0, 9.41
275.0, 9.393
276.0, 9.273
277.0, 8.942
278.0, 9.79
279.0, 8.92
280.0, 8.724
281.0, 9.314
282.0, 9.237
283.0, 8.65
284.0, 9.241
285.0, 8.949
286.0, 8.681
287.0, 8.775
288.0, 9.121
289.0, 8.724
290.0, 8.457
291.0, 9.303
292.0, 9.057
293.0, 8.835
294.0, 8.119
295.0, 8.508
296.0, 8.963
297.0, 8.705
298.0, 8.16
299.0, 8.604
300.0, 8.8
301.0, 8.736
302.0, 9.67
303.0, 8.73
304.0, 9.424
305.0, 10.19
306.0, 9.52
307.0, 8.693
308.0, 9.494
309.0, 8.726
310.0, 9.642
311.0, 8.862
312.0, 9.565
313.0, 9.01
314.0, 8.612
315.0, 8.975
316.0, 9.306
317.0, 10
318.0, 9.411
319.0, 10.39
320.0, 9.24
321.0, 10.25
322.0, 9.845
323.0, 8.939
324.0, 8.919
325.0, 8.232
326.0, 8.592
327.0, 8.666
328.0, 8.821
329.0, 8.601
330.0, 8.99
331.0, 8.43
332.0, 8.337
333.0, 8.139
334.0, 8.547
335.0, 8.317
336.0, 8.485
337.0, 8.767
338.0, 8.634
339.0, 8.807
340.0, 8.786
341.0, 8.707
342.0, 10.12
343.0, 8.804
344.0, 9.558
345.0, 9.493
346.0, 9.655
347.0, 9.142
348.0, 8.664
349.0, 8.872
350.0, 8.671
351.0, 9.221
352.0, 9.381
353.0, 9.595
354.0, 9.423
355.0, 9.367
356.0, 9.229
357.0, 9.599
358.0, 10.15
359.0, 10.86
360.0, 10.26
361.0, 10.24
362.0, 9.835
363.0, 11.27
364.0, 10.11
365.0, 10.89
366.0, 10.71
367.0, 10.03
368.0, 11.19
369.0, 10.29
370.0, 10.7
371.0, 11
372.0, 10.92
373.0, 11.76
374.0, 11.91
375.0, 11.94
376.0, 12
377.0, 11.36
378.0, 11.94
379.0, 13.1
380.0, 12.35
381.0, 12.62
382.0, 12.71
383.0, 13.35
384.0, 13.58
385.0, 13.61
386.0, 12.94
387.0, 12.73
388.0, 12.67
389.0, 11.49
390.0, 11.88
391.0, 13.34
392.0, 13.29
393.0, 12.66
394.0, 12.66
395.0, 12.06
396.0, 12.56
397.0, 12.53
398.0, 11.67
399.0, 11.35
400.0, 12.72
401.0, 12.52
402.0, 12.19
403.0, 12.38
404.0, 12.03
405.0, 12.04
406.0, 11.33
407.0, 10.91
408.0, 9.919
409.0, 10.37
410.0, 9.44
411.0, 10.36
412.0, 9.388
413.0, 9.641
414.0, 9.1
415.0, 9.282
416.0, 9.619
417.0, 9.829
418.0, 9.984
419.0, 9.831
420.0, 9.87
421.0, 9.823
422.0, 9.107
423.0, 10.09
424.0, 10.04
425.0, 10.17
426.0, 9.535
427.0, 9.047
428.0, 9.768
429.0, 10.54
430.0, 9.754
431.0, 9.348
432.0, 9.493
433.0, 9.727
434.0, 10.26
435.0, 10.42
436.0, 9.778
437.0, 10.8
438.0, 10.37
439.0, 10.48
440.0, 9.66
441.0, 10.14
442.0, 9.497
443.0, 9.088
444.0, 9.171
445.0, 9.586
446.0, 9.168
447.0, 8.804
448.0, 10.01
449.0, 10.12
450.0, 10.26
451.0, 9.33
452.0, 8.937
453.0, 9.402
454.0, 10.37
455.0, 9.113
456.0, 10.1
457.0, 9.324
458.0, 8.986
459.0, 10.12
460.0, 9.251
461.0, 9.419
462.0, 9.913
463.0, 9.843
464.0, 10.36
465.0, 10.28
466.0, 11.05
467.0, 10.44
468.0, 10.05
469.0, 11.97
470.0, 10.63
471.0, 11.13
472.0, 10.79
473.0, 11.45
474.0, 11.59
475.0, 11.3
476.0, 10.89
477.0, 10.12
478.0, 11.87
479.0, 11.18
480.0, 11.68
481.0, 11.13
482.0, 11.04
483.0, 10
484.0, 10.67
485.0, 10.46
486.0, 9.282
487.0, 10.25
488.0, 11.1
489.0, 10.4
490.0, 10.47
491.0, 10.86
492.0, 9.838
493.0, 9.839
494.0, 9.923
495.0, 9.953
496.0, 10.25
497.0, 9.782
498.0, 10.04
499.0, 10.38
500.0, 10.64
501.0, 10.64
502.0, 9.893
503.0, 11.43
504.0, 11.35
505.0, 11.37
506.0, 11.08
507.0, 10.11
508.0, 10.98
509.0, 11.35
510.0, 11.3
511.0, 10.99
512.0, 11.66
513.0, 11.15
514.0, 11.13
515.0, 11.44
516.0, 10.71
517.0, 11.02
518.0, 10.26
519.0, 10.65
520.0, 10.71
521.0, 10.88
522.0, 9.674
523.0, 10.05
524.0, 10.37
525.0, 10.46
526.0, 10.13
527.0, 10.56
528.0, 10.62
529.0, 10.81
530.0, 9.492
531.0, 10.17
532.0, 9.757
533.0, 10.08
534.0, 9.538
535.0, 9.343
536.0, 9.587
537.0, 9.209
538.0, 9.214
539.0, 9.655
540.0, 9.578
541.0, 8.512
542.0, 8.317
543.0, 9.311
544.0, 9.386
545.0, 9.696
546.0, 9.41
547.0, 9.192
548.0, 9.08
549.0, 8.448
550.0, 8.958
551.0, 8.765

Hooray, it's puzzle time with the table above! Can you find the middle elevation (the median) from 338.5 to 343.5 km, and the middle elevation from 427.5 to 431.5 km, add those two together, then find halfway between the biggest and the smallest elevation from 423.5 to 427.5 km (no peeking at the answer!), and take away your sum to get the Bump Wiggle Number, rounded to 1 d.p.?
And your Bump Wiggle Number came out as -9.0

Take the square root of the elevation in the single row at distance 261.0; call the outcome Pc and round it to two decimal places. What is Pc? 3.07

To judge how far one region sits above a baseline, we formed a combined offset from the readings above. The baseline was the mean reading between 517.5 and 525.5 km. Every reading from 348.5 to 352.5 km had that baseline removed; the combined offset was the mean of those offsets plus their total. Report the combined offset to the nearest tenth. -6.7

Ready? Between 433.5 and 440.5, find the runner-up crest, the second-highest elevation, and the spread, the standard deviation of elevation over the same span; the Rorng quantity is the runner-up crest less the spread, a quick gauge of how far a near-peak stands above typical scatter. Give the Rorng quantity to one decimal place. 10.1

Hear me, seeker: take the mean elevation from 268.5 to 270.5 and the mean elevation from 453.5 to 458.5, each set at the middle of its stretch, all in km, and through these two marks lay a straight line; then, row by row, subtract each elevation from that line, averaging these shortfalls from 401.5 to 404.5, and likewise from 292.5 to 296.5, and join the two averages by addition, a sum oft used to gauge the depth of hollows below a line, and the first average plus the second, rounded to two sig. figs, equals -2.0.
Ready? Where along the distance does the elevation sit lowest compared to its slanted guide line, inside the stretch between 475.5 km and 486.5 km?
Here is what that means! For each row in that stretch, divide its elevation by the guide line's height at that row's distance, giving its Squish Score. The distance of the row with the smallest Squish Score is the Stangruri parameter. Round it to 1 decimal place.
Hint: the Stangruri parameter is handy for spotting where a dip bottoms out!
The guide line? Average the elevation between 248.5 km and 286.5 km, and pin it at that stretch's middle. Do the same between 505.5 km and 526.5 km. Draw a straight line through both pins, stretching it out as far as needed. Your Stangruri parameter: 486.0 km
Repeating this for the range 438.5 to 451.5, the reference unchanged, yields 447.0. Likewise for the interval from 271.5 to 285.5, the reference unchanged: 272.0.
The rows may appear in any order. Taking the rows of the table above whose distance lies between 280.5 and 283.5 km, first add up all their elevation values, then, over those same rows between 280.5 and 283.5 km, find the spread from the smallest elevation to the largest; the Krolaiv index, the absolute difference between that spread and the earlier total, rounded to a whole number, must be 27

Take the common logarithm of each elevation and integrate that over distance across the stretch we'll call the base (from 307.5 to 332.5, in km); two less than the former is 22.0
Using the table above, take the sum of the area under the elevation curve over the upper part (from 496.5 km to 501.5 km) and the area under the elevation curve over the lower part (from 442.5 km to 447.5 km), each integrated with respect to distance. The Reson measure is 97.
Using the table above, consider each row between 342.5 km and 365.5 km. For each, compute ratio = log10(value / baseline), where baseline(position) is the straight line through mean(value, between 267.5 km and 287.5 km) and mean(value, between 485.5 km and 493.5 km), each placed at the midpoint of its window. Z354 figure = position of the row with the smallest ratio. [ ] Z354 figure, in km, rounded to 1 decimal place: 350.0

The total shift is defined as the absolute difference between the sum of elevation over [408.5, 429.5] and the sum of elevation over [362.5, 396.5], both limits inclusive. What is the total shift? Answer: 203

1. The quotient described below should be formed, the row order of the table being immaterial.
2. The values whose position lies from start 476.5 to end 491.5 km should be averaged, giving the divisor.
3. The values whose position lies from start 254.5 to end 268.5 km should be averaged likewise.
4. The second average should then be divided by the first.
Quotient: 0.849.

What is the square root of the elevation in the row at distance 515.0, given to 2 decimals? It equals 3.38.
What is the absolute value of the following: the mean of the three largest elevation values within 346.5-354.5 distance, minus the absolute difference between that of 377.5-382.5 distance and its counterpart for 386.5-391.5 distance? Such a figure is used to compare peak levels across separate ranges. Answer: 9.4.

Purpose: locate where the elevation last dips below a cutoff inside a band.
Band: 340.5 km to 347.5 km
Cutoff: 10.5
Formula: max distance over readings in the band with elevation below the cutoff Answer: 347.0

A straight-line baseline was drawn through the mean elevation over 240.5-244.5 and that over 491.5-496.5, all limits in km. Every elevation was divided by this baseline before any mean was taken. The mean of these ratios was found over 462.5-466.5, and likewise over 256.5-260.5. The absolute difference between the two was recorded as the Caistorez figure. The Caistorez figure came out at 0.055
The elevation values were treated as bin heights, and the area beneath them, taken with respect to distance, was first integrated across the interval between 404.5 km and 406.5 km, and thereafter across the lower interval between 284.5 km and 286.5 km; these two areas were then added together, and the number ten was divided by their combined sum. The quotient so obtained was 0.24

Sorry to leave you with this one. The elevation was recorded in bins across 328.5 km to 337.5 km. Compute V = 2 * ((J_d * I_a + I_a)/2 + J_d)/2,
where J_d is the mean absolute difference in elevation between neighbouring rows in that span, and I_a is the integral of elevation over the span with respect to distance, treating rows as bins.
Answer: 50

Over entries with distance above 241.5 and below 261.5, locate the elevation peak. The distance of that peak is 245.0 km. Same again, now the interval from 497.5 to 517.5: 512.0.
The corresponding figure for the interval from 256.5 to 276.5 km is 263.0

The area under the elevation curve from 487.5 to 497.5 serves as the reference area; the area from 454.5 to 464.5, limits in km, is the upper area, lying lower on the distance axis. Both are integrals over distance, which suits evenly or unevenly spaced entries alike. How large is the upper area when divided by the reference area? 0.94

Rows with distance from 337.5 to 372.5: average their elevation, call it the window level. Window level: 9.8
